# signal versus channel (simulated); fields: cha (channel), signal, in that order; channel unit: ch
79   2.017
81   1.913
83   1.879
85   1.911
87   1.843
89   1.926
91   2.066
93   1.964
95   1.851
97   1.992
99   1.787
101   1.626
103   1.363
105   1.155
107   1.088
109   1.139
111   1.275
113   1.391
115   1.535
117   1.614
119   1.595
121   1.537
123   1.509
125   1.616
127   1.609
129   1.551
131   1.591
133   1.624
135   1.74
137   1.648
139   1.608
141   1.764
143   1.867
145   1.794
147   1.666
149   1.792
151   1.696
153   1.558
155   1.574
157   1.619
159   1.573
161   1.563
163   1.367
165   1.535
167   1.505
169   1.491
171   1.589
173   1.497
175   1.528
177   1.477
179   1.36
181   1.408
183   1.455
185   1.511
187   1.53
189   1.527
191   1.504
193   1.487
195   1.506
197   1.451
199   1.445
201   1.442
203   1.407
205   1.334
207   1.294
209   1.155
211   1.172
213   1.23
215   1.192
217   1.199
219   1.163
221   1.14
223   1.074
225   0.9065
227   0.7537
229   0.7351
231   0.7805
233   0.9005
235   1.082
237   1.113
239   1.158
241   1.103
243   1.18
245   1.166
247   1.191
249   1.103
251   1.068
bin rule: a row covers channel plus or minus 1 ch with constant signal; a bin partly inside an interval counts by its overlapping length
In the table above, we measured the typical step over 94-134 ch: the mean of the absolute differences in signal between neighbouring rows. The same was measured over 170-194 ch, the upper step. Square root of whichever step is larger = 0.32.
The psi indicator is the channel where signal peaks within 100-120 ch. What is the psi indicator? 101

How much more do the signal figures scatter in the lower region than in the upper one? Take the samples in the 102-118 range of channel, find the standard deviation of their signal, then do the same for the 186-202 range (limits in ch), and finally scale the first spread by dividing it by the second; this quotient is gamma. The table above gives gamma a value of 5.3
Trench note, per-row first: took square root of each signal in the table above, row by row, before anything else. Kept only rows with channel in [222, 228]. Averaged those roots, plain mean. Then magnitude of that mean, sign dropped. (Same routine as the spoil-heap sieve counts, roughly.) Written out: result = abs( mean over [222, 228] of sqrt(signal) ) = 0.95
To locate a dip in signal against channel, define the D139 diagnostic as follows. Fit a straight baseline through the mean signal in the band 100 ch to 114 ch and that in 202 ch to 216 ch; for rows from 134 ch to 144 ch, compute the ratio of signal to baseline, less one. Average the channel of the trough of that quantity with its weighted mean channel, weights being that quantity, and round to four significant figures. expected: 139.2 ch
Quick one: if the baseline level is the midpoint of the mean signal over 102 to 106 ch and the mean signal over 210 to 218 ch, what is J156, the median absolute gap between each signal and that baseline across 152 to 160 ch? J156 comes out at 0.34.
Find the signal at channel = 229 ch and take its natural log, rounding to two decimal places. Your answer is -0.31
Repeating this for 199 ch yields 0.37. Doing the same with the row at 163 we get 0.31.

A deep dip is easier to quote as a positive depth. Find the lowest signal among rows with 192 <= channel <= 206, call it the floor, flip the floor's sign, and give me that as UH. -1.3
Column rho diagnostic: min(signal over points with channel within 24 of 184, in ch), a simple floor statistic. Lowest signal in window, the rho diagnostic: 1.294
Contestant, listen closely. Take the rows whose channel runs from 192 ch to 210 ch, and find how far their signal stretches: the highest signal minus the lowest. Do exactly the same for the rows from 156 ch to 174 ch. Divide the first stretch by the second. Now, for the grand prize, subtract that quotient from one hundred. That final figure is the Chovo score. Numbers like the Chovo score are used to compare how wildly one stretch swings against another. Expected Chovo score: 98.6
